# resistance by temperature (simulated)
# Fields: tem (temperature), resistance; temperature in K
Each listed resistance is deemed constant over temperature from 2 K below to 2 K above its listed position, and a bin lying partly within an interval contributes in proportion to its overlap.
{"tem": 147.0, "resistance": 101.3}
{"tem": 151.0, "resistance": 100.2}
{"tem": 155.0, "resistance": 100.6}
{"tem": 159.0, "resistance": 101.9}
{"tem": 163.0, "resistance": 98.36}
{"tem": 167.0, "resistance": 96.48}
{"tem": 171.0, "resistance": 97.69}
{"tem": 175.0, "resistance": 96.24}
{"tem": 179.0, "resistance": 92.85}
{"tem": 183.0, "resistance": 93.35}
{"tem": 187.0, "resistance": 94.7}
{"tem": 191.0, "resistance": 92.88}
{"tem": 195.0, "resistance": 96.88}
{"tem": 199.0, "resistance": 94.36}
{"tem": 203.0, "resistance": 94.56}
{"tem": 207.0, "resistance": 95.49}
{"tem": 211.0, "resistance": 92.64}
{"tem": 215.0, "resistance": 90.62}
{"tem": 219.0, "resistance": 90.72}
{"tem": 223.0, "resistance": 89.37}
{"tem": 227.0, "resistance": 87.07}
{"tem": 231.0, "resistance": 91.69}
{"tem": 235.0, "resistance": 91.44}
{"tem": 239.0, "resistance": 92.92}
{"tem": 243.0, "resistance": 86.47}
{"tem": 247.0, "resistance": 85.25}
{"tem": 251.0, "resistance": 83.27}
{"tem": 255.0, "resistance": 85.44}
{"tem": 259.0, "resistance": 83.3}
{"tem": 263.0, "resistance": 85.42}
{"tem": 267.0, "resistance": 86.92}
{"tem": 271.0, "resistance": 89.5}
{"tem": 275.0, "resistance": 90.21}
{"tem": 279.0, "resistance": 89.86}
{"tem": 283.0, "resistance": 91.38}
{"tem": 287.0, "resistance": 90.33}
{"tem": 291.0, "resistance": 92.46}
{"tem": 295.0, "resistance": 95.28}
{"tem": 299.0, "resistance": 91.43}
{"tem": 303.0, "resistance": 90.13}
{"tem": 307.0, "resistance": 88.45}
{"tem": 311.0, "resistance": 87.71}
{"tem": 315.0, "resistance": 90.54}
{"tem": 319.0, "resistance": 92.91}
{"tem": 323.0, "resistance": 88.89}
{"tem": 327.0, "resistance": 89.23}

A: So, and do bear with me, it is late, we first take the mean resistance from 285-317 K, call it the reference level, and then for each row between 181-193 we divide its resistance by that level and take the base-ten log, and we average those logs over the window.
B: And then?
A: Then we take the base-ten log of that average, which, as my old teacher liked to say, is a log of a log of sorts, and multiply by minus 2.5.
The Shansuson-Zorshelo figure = 4.68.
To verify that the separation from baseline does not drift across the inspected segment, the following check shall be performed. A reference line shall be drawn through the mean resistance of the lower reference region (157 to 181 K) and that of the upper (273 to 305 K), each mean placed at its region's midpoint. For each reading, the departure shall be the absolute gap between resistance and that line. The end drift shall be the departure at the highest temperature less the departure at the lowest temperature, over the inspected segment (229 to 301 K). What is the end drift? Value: -2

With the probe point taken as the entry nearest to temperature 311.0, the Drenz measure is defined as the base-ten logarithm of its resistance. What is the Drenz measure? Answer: 1.94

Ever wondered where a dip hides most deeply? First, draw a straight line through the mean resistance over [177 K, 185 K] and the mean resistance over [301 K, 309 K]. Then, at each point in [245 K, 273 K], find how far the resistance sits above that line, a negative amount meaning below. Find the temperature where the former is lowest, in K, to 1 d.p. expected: 251.0 K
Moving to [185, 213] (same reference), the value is 191.0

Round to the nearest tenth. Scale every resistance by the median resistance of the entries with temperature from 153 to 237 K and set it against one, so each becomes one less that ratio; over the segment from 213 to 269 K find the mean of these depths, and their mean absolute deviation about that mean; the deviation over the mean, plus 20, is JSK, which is 20.4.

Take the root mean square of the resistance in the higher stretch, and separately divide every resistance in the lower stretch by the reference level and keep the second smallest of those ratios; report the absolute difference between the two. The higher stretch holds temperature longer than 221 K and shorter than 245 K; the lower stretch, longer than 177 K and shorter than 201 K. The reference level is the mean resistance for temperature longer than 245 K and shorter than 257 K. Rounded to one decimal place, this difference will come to 88.8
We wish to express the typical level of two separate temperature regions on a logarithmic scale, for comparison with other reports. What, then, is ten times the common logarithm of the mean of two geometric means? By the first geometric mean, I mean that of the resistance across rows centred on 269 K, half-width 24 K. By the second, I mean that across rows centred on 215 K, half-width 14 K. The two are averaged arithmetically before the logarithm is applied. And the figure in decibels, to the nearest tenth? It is 19.5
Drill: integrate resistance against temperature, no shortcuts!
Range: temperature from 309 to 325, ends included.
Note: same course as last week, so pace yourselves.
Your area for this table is 1440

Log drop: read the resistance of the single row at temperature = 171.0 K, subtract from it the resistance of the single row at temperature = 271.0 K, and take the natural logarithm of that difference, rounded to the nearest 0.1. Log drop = 2.1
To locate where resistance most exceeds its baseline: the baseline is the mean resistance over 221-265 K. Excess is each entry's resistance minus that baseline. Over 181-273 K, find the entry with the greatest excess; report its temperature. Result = 195.0 K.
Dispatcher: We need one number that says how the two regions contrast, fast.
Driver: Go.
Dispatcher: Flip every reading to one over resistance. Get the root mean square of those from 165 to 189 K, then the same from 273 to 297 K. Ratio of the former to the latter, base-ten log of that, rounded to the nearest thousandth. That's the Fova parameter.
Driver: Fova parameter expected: -0.017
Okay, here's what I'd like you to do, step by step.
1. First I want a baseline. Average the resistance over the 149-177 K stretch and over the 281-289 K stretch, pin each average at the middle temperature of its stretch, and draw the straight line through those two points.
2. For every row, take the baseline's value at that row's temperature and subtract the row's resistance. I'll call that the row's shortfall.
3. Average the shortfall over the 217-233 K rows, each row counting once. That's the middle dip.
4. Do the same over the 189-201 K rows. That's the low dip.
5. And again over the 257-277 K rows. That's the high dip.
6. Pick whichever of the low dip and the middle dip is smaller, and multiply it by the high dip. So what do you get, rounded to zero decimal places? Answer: 10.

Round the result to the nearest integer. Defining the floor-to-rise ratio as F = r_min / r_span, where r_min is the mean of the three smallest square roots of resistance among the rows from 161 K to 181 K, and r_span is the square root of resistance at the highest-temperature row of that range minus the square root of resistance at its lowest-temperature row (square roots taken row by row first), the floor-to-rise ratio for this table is -35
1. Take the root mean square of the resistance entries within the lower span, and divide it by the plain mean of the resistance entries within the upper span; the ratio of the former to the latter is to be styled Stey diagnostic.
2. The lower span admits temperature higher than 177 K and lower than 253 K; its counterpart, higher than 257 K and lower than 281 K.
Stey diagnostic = 1.04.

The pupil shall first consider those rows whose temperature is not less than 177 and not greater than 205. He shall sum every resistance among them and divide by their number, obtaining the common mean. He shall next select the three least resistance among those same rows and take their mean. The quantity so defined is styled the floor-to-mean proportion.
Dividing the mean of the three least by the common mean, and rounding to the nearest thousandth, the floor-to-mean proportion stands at 0.987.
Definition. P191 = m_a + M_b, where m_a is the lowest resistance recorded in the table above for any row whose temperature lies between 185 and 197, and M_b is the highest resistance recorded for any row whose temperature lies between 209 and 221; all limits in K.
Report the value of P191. 185.5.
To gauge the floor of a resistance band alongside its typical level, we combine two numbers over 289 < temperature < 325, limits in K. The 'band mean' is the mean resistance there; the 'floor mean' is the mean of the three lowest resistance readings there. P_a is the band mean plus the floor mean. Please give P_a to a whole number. 179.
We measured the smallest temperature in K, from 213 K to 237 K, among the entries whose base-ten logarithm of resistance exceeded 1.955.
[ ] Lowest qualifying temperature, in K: 215.0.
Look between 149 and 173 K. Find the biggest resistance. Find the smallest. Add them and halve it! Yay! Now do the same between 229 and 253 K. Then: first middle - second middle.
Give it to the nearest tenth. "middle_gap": 11.1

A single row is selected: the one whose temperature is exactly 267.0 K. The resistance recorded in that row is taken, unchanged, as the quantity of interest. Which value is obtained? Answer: 86.92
